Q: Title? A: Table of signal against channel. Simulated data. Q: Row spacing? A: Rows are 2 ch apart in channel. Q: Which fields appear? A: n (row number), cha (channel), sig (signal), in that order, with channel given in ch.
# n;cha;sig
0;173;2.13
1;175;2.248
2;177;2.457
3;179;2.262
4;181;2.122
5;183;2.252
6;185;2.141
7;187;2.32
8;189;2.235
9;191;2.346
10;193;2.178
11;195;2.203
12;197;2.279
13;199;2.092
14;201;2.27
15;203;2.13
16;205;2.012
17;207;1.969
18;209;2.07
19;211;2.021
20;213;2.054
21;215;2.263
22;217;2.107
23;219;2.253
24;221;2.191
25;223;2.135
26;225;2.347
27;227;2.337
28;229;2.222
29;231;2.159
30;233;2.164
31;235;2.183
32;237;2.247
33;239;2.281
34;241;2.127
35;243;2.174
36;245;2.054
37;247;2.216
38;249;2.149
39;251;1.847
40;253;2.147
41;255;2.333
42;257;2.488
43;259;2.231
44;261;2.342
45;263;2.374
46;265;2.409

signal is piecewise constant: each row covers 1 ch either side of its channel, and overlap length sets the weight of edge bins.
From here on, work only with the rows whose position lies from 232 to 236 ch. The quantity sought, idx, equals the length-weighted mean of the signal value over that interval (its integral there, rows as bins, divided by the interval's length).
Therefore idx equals 2.17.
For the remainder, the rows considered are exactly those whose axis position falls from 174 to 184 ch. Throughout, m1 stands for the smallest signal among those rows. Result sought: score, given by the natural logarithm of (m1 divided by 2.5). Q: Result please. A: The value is -0.164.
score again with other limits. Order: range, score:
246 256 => -0.303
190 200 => -0.178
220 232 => -0.158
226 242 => -0.162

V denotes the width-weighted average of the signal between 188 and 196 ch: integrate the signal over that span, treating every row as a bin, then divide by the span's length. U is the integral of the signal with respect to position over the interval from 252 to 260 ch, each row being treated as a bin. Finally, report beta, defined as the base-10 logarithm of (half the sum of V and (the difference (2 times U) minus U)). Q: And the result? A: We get 1.014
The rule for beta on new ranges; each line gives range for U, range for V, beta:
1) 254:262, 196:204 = 1.021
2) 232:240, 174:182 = 1.000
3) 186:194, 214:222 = 1.008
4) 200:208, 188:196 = 0.978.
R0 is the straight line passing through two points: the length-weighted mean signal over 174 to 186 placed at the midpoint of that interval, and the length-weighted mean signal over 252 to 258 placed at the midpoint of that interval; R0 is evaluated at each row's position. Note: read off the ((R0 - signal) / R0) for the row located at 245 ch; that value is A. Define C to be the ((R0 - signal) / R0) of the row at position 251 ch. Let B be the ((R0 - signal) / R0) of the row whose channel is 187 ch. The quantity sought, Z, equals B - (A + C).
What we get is -0.34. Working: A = 0.112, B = -0.029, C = 0.20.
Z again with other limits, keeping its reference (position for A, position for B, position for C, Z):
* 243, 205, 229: 0.02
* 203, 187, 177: 0.00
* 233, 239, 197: -0.04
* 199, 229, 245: -0.16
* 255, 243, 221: 0.02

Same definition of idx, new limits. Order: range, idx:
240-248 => 2.14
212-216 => 2.16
